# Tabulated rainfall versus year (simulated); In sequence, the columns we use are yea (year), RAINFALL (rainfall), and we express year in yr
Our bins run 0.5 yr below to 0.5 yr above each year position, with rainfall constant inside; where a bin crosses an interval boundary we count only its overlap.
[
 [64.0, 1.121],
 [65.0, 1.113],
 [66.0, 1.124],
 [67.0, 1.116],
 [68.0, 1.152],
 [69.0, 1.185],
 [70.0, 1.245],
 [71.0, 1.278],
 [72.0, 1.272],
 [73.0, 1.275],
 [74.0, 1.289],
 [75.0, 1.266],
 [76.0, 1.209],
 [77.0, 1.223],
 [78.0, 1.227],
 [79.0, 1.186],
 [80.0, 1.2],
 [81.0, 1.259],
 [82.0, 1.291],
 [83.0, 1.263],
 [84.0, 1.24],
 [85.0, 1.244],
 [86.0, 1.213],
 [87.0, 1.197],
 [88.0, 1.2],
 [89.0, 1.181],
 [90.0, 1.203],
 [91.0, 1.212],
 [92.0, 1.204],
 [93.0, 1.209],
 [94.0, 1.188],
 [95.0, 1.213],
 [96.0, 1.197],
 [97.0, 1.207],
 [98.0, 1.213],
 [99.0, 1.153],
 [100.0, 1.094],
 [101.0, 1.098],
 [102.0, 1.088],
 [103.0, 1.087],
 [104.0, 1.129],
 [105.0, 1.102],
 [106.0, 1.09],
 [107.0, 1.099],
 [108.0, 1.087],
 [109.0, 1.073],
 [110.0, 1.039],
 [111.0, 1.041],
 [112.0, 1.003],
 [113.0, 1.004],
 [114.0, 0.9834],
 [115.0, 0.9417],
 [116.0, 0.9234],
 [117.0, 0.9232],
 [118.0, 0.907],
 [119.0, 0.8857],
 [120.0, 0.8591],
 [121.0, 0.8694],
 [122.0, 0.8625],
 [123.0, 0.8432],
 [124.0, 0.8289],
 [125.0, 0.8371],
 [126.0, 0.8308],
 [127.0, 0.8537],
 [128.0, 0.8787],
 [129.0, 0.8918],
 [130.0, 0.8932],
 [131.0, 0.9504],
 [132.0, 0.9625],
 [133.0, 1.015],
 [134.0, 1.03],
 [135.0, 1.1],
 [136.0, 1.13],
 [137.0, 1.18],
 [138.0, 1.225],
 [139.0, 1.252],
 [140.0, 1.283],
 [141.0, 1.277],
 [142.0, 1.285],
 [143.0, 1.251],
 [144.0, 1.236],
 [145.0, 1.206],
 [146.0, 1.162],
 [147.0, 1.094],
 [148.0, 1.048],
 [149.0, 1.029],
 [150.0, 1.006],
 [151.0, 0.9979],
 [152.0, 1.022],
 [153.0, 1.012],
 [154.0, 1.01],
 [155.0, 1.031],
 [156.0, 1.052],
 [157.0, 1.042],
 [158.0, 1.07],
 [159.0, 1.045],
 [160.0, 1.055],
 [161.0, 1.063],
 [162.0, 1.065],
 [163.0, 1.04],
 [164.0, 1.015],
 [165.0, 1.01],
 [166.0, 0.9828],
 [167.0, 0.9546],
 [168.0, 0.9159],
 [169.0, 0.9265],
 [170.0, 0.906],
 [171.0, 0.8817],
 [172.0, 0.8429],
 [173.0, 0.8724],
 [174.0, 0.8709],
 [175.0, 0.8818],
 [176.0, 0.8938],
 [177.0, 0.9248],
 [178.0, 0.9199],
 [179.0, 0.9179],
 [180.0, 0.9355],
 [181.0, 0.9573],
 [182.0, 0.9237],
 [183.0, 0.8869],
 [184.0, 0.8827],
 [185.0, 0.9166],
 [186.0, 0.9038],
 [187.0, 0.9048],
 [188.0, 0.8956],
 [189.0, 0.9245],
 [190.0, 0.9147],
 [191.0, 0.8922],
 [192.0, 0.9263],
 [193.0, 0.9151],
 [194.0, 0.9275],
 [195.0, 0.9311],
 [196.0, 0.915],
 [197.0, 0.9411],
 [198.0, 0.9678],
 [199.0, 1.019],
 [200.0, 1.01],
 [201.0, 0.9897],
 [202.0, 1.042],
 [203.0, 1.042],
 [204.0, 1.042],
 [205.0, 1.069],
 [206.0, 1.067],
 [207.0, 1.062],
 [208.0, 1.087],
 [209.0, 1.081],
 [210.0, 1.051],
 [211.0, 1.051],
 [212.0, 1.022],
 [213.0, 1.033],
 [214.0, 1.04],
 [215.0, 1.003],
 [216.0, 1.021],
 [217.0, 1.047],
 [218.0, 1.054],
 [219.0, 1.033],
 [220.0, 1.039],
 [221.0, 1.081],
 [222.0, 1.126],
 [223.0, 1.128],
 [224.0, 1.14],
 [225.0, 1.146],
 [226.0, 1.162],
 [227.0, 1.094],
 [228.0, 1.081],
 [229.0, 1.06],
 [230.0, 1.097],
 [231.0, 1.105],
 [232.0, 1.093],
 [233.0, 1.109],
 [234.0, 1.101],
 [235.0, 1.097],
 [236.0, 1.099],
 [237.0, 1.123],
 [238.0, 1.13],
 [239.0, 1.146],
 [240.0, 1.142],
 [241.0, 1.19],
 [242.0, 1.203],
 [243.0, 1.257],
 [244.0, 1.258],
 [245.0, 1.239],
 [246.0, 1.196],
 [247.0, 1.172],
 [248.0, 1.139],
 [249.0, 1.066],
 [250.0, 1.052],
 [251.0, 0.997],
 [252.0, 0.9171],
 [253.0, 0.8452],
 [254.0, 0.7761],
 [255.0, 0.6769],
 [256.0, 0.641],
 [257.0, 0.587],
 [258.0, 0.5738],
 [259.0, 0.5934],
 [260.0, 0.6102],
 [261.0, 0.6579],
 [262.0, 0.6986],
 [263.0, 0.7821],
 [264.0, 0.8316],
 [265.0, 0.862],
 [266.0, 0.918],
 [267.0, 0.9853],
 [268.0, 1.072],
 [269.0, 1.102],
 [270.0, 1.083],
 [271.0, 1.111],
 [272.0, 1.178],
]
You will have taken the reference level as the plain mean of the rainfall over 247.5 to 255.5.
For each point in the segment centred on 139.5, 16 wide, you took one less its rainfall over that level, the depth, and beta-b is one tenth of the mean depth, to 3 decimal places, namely -0.025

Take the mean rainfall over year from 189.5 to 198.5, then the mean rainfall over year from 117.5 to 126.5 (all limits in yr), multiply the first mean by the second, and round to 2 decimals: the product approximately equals 0.79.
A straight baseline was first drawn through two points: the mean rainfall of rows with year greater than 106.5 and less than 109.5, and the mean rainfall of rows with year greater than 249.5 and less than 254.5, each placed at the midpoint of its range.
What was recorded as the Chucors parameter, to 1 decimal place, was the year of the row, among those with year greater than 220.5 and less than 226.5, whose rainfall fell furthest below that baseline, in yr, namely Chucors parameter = 221.0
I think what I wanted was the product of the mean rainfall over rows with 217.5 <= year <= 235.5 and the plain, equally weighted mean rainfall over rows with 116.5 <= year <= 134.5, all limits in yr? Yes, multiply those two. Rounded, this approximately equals 0.98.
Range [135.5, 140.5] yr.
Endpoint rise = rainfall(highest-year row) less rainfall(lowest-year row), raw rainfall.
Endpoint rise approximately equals 0.15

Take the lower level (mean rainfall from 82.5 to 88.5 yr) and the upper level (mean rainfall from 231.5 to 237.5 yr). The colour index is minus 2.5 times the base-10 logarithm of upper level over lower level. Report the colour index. 0.11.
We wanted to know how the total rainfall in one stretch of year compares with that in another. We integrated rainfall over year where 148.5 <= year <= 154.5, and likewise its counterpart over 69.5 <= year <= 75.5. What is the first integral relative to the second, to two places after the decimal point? 0.80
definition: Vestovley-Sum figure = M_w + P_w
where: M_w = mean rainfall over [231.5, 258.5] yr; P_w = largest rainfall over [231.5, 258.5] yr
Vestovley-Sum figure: 2.29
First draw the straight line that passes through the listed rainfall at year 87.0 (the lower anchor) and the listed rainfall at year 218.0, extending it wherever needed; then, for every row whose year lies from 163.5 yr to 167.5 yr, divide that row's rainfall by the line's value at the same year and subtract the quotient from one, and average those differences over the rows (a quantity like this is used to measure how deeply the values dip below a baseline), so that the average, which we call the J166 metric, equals 0.11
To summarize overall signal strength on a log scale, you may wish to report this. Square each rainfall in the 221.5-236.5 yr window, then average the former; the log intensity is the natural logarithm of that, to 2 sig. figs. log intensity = 0.21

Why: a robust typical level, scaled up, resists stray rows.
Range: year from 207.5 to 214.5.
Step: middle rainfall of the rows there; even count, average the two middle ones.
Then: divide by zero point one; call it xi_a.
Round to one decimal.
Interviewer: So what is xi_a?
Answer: 10.5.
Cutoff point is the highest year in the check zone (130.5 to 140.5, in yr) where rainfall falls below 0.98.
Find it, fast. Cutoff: 132.0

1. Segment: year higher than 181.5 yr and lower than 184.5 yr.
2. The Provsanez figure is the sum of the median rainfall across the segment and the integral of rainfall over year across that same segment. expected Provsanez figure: 3.58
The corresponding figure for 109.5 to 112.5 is 4.12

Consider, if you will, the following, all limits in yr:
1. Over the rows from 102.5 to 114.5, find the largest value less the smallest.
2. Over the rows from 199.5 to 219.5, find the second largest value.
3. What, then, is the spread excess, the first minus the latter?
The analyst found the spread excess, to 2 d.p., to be -0.94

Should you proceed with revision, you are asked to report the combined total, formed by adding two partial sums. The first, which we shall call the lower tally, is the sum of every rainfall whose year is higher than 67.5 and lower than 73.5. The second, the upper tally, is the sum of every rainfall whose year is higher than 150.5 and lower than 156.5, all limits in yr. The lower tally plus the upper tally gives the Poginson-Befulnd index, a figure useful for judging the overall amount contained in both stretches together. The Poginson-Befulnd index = 13.5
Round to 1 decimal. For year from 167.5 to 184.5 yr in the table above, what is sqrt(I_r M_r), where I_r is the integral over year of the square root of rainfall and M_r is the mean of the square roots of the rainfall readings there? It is 3.9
